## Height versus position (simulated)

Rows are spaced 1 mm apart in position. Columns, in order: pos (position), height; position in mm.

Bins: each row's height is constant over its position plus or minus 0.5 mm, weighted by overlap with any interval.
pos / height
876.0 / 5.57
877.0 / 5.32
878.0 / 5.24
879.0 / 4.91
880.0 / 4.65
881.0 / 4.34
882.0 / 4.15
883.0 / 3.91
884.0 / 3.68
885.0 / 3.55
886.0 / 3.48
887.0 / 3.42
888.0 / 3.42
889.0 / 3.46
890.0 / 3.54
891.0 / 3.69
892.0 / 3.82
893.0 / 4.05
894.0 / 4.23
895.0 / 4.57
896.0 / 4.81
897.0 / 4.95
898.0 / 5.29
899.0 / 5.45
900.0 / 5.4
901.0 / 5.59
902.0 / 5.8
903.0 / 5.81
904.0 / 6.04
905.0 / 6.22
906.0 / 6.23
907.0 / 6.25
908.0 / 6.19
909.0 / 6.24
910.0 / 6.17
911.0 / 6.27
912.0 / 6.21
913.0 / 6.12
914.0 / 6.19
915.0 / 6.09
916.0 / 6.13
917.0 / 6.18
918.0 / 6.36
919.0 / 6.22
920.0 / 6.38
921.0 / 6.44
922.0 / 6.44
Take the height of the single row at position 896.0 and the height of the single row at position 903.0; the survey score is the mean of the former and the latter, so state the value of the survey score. 5.31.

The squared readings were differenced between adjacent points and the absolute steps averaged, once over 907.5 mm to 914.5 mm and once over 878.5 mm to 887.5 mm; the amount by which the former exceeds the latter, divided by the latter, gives -0.41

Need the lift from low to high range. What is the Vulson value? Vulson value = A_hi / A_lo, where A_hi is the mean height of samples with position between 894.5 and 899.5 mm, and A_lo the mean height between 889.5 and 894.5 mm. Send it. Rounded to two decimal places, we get 1.30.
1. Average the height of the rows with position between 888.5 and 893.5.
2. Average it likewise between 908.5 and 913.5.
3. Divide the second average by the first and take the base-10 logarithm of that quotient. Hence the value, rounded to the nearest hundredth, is 0.22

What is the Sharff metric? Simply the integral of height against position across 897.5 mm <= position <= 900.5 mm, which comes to 16.1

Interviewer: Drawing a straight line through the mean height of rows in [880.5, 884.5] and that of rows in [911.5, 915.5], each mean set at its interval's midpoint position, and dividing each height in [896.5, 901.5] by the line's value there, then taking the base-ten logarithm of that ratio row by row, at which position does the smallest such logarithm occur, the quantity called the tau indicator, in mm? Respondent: 897.0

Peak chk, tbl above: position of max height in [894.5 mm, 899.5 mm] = 899.0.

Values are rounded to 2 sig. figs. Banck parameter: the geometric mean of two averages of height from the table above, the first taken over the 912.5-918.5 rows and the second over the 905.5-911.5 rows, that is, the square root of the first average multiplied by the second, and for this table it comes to 6.2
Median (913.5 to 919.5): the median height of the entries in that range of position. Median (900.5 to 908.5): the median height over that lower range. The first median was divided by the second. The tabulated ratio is 1.0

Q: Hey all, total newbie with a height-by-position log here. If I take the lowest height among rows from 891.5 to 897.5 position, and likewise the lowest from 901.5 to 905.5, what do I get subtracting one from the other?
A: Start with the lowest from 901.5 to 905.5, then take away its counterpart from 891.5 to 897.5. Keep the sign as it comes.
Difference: 2.0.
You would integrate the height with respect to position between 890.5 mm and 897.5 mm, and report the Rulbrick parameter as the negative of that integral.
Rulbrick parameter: -30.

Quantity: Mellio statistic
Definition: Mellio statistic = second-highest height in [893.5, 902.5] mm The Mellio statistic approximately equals 5.59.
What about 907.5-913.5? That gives 6.24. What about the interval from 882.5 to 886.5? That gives 3.68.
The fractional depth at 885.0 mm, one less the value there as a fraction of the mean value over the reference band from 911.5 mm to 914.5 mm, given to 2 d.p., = 0.42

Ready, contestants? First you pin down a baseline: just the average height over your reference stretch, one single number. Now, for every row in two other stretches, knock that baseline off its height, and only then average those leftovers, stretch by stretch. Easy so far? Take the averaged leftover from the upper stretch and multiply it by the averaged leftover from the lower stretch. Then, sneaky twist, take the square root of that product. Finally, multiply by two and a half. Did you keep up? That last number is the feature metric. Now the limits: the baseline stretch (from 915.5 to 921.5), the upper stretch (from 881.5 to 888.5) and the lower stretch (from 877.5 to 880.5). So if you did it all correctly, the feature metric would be 4.7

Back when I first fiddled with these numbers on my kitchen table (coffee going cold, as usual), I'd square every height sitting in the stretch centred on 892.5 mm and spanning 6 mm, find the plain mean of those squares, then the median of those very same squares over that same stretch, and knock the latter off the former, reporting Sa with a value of 0.49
